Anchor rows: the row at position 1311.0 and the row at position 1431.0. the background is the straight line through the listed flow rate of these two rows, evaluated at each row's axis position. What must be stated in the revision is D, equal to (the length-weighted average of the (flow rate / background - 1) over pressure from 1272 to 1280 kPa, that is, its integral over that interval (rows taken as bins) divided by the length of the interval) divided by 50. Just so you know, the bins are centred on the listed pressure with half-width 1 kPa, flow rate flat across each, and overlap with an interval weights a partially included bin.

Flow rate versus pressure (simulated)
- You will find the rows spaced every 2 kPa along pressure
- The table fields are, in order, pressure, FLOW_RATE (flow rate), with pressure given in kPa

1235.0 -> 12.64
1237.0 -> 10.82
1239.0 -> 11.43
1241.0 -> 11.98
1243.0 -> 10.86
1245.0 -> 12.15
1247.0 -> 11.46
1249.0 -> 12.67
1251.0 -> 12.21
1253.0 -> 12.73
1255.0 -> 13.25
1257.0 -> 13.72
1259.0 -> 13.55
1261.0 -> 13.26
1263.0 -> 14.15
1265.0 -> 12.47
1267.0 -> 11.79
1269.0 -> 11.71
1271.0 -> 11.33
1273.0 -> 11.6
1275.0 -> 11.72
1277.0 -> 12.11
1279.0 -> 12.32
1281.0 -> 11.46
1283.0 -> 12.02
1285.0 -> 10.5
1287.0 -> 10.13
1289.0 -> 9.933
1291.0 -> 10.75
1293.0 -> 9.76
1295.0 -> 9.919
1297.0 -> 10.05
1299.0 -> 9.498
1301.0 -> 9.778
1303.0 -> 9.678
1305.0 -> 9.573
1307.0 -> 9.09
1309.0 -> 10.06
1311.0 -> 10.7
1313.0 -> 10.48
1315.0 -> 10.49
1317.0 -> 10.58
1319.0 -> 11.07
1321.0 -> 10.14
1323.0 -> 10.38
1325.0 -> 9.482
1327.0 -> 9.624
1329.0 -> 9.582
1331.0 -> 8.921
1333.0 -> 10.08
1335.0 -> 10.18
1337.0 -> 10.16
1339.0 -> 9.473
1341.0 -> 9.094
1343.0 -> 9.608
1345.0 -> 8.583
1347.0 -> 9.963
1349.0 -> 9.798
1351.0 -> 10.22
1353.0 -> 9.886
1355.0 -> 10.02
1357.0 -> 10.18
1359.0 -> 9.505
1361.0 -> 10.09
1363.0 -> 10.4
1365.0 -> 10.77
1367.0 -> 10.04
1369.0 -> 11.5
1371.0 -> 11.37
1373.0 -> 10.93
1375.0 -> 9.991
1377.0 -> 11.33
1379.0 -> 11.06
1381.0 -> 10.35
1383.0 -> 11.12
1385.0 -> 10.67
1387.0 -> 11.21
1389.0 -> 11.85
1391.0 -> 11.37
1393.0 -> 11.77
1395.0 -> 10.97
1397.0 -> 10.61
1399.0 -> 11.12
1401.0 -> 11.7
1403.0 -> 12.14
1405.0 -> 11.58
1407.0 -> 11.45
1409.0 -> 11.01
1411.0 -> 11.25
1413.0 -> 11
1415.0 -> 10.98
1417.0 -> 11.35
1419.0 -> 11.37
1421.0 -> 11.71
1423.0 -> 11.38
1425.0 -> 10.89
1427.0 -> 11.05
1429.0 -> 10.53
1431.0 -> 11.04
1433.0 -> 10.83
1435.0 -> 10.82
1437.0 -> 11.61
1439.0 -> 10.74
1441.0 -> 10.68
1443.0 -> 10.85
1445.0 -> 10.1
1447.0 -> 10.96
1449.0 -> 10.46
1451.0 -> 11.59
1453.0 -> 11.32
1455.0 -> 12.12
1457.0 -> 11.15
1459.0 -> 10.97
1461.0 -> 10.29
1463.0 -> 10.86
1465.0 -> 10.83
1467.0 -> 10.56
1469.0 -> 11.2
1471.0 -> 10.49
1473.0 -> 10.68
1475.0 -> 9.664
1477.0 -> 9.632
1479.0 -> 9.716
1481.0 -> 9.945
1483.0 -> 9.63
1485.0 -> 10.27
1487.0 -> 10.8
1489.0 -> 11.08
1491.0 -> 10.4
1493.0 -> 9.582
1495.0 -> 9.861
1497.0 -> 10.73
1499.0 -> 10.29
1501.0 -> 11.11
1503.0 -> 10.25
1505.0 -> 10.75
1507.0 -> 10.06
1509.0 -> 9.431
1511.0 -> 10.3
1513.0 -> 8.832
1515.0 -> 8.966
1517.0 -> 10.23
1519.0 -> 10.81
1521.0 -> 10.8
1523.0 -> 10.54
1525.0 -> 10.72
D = 0.0025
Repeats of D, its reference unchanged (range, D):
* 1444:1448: -0.0010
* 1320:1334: -0.0019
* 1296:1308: -0.0020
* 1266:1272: 0.0019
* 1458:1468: -0.0008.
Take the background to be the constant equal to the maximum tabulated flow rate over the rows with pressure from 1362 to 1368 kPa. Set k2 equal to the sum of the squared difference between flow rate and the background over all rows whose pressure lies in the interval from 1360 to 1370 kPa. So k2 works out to 1.67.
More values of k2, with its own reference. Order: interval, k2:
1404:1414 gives 1.46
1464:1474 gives 0.32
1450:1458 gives 2.94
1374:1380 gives 1.00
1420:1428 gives 1.35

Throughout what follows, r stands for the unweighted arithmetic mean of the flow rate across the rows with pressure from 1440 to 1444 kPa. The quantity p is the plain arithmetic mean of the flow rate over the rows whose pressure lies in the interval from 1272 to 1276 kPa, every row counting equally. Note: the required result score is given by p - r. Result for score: 0.9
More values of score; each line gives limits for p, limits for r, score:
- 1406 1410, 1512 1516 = 2.3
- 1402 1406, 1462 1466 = 1.0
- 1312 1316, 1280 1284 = -1.3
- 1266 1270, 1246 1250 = -0.3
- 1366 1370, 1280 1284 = -1.0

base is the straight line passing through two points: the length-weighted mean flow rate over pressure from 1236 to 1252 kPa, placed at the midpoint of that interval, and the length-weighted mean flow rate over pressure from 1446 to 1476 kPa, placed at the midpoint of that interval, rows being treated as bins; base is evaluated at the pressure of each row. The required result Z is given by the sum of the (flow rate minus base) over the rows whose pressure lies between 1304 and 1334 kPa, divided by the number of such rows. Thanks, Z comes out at -1.4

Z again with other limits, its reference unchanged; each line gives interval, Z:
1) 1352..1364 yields -1.3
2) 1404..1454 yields 0.1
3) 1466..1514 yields -0.5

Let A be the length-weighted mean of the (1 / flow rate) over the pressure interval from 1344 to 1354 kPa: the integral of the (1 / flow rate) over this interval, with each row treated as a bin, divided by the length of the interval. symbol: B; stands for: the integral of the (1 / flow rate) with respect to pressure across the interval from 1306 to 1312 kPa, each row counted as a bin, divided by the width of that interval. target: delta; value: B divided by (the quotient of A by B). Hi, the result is 0.10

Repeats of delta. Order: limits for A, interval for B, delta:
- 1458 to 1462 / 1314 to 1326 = 0.10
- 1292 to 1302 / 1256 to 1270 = 0.06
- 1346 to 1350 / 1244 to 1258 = 0.06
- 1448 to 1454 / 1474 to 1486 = 0.12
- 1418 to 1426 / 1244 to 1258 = 0.07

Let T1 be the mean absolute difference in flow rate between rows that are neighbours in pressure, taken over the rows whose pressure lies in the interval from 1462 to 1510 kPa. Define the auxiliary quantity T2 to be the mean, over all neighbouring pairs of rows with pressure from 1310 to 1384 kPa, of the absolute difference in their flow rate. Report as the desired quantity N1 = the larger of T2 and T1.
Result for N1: 0.53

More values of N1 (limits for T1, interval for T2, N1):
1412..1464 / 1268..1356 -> 0.47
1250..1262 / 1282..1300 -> 0.59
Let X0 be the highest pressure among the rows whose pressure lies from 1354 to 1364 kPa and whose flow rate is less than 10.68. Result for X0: 1363.0 kPa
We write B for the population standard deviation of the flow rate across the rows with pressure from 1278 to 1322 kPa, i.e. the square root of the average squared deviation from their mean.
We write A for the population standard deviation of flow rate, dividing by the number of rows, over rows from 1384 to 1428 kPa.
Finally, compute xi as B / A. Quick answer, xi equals 2.05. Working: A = 0.4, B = 0.78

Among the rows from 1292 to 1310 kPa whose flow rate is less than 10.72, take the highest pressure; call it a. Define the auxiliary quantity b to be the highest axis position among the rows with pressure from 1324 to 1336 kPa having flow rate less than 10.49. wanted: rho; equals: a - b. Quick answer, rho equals -26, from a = 1309.0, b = 1335.0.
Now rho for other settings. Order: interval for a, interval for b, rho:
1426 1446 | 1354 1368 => 78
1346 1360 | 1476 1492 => -132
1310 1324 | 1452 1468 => -138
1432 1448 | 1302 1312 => 136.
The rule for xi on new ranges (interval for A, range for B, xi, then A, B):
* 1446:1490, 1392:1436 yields 0.61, 0.6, 0.39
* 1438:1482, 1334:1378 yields 1.14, 0.6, 0.70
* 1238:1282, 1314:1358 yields 0.65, 0.9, 0.56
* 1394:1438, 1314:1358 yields 1.45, 0.4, 0.56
